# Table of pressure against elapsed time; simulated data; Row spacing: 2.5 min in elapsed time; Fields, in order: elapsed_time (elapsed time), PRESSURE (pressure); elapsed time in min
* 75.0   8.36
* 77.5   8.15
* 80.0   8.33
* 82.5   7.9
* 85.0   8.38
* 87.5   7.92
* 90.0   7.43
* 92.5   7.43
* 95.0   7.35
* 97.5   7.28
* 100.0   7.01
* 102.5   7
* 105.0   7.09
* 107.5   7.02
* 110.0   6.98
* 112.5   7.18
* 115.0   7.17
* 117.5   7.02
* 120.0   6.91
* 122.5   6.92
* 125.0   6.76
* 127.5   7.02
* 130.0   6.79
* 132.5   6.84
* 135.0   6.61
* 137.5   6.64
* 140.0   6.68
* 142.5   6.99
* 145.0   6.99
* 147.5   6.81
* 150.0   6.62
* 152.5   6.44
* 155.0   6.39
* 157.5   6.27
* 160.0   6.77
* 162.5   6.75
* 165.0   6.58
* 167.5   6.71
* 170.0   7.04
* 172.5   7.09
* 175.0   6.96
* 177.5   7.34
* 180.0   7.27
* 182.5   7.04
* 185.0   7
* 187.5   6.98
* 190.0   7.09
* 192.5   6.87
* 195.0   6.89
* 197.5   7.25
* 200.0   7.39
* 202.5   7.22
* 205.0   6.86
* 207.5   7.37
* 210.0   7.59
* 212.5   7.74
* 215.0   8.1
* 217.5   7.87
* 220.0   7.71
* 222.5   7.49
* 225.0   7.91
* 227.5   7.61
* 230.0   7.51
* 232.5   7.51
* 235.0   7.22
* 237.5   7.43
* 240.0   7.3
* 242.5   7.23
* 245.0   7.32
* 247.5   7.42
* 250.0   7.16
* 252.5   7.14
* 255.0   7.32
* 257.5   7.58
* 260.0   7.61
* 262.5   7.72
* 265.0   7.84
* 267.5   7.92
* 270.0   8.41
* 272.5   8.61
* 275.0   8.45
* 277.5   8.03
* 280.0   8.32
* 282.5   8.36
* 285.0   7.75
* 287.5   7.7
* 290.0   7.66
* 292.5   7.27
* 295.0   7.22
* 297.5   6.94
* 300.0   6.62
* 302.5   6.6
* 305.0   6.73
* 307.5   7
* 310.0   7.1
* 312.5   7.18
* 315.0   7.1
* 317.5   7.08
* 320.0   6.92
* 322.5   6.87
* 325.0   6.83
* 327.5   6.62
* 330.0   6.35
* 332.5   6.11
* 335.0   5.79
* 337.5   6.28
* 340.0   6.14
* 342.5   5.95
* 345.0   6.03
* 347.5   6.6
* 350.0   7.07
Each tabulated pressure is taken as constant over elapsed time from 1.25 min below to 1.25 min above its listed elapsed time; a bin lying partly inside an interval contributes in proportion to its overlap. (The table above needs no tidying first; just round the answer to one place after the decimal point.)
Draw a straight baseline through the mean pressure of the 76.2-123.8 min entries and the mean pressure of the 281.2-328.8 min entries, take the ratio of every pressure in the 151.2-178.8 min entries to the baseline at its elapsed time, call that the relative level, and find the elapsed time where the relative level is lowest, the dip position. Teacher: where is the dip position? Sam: 157.5 min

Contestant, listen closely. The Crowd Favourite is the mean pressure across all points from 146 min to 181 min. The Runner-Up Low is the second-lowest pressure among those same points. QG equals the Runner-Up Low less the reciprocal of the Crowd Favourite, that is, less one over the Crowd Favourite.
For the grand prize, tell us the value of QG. 6.2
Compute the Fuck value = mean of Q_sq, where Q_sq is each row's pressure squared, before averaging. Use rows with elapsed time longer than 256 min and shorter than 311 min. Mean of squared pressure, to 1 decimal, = 58.3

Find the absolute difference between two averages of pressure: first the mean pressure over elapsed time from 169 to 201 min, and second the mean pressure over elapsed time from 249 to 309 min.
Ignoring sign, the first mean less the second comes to 0.5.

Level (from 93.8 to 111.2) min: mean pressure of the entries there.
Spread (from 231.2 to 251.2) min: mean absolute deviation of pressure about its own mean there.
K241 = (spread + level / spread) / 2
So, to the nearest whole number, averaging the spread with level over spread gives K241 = 37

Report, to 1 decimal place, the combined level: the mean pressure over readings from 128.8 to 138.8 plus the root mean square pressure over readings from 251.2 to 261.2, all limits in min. 14.1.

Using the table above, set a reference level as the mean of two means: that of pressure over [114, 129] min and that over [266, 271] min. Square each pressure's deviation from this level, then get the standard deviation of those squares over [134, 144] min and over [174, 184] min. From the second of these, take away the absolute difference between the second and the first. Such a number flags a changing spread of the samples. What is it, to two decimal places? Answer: 0.03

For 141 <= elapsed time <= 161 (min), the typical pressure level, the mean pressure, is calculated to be 6.7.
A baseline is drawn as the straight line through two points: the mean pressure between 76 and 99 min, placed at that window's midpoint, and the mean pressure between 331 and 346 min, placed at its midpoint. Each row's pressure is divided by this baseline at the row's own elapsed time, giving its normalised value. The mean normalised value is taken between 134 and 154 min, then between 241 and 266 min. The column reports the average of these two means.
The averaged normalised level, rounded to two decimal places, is 1.01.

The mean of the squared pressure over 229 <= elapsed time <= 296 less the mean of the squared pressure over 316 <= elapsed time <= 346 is 18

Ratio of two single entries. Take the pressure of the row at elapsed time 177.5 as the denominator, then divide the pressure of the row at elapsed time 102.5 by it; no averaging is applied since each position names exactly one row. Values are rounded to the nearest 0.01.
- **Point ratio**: 0.95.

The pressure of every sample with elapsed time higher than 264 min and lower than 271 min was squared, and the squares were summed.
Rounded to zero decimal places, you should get 195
